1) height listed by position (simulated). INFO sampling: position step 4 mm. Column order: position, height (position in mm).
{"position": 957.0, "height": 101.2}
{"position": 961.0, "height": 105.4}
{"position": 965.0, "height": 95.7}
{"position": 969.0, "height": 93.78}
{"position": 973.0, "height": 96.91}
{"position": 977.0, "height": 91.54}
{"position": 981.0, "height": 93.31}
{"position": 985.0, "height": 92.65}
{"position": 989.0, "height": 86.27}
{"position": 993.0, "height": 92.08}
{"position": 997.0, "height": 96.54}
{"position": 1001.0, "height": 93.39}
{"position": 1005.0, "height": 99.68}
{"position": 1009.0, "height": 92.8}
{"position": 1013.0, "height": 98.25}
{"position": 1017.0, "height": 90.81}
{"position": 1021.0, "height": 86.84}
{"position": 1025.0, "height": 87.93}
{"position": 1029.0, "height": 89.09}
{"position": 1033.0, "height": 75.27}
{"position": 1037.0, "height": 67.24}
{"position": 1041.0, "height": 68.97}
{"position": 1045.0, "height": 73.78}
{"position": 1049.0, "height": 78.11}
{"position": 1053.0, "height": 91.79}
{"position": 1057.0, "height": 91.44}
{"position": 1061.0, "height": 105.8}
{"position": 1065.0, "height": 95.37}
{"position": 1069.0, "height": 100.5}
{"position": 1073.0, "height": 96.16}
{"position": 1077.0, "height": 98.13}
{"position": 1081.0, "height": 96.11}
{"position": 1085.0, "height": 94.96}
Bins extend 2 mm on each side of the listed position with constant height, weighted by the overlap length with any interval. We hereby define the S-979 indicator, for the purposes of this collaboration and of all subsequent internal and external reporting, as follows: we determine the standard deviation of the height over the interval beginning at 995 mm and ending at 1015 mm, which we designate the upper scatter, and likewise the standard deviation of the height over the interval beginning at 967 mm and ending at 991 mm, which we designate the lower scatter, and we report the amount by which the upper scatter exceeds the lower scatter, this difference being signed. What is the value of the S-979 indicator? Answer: -0.5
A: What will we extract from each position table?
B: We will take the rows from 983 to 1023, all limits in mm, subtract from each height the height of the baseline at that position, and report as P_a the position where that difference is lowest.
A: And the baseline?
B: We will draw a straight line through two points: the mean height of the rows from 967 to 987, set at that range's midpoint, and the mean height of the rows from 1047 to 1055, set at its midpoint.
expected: 989.0 mm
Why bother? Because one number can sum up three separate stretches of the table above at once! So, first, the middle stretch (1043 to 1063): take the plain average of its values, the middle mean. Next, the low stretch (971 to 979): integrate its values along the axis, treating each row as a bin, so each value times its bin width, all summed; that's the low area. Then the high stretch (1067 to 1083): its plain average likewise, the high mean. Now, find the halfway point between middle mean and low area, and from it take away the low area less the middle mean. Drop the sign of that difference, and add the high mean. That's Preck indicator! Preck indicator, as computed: 342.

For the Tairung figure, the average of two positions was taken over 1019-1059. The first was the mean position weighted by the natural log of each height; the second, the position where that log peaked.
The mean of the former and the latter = 1046.0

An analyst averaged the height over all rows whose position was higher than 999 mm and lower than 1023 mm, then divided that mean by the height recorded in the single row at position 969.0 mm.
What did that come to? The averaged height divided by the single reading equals 1.00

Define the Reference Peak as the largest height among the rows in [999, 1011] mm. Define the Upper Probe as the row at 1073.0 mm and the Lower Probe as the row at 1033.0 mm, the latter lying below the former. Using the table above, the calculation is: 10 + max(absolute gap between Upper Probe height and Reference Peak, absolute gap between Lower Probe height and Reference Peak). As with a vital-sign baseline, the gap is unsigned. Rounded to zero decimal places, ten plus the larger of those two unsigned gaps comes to 34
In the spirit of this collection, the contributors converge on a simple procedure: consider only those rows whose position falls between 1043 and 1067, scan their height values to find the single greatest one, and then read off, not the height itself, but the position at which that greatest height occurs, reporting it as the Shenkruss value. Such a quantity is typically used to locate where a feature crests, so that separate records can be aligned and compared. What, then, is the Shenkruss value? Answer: 1061.0 mm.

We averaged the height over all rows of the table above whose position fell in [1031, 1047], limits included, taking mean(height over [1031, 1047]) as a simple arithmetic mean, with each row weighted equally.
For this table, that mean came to 71.3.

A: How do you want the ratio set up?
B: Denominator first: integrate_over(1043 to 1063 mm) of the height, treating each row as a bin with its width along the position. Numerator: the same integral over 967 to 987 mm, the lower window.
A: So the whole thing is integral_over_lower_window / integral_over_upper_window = 1.06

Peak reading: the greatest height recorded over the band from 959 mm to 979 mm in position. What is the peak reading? 105.4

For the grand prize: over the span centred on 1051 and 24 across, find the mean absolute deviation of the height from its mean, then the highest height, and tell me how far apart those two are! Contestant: 94.4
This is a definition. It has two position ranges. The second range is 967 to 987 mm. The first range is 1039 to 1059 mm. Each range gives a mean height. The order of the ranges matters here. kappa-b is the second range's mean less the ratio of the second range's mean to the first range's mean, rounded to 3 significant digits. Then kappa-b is 92.5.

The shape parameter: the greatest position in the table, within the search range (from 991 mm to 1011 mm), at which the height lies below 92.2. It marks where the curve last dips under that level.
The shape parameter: 993.0 mm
